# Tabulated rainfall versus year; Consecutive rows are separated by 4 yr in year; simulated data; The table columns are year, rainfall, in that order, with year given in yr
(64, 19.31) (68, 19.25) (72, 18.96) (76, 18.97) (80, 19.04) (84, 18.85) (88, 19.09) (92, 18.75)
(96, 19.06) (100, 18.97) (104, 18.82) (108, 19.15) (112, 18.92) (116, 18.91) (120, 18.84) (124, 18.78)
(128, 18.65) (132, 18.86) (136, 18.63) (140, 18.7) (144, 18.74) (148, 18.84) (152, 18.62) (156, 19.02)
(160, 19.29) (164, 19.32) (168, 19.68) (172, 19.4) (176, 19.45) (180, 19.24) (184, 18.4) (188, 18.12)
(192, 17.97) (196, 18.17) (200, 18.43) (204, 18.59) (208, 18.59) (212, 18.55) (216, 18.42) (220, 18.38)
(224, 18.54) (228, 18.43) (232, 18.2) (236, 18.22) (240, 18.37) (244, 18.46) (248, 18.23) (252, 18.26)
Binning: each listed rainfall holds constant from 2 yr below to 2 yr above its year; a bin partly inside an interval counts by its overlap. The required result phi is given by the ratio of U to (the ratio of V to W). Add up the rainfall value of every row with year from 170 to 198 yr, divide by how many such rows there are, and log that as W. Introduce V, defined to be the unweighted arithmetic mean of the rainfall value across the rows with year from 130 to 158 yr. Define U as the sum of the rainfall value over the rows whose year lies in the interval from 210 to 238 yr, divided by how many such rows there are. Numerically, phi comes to 18.3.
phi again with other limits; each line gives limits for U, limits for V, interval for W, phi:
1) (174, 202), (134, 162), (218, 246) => 18.1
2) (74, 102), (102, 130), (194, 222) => 18.5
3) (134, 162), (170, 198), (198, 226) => 18.7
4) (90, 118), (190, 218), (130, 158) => 19.3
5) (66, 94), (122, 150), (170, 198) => 18.9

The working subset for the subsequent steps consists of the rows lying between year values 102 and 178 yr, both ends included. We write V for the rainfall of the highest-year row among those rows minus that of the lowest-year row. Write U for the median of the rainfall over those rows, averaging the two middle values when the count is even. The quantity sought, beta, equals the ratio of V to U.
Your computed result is 0.03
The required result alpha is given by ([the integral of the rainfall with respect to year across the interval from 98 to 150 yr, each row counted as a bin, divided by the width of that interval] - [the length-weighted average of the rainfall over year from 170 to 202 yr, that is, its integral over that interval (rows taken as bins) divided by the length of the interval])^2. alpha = 0.03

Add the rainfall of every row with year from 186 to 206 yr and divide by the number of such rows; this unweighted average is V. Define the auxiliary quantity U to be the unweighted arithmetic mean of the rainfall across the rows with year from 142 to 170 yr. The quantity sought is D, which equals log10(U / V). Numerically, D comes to 0.0190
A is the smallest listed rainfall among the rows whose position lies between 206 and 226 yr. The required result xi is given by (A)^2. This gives 338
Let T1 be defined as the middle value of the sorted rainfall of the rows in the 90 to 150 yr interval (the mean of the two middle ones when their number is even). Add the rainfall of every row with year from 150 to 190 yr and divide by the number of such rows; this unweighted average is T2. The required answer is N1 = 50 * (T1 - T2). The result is -11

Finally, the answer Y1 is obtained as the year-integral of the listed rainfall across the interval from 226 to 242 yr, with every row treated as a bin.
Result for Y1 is 293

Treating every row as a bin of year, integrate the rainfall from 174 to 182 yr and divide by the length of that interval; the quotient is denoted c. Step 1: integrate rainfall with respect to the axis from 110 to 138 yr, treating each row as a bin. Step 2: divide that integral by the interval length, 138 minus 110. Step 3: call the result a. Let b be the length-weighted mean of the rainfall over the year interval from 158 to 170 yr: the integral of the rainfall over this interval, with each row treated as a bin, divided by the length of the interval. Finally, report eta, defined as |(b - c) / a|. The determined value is 0.005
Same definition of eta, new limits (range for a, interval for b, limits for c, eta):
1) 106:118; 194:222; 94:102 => 0.030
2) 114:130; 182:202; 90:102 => 0.038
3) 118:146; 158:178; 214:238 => 0.057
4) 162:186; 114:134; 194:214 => 0.018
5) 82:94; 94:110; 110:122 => 0.006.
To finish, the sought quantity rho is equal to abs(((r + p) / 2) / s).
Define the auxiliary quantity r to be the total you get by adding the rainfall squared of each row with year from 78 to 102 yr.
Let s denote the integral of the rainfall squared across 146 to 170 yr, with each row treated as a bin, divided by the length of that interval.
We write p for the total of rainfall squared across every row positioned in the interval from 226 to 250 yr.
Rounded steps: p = 2013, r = 2157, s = 366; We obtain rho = 5.70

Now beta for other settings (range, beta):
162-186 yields -0.05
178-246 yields -0.04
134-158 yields 0.02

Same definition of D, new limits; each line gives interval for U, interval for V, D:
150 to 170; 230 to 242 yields 0.0214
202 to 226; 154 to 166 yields -0.0161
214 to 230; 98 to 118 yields -0.0119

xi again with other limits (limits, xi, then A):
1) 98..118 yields 354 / 18.82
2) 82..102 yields 352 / 18.75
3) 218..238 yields 331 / 18.2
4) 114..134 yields 348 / 18.65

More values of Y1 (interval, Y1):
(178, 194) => 295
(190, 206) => 293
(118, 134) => 301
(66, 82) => 305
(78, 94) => 303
